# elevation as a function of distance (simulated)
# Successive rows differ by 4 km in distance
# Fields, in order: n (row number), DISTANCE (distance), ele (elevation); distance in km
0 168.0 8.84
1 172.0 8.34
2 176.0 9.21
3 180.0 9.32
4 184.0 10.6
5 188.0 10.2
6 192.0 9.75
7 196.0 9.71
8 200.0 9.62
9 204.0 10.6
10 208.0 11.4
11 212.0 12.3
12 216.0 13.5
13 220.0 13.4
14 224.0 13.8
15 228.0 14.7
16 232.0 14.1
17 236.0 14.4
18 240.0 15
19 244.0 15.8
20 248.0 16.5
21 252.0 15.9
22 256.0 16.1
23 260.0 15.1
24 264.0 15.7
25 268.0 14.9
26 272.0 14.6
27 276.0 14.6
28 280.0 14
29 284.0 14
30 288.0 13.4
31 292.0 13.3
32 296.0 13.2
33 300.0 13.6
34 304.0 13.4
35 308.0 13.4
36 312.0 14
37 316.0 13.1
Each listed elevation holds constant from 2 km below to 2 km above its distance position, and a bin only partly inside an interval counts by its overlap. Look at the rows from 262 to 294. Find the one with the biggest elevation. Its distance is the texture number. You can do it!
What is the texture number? 264.0 km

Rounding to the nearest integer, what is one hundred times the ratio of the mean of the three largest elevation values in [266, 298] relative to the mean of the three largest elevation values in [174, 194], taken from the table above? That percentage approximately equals 144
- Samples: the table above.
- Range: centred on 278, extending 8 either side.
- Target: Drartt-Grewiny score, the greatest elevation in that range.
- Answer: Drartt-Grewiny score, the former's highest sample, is 14.6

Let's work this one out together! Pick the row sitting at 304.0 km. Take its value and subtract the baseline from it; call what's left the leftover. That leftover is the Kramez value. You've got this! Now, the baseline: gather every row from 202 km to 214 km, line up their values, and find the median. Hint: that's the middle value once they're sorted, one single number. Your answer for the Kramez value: 2.0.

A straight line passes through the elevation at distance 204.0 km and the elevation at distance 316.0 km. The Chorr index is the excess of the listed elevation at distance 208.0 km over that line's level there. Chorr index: 1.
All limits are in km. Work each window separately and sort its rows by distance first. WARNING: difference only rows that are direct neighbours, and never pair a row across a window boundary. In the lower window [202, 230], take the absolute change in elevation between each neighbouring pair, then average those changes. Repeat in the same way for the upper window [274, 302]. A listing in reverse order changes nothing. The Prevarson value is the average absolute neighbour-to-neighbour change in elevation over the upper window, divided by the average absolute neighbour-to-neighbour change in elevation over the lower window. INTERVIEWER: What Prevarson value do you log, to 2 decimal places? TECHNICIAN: 0.42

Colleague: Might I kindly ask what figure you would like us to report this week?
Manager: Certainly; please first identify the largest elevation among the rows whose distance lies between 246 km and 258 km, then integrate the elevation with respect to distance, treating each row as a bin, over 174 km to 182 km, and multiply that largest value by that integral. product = 1223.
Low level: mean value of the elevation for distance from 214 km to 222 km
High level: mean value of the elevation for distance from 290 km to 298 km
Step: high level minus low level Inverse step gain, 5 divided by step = -25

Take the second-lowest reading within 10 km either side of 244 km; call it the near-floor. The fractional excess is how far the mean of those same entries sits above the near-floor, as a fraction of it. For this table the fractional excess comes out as 0.035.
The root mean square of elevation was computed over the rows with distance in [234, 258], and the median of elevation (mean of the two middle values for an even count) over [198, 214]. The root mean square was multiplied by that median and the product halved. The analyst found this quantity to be 86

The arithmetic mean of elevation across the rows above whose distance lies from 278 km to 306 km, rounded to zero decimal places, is 14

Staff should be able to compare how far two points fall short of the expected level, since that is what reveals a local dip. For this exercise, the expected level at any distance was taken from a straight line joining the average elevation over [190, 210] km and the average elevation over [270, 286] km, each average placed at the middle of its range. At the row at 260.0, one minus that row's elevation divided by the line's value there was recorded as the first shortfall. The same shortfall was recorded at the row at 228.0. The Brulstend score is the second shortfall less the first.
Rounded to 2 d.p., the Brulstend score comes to -0.13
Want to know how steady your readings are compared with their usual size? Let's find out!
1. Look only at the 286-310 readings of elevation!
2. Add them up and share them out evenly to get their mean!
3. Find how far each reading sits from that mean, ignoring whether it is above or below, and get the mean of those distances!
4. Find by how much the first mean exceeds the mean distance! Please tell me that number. 13.3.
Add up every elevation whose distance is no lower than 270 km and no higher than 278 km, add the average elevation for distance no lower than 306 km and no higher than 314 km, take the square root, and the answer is 6.55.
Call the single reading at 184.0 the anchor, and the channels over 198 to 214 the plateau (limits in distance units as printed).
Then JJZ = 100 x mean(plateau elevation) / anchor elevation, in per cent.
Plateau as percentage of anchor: 104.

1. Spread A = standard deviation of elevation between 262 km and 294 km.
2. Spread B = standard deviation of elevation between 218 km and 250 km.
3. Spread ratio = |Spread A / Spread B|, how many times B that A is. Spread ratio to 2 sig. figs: 0.77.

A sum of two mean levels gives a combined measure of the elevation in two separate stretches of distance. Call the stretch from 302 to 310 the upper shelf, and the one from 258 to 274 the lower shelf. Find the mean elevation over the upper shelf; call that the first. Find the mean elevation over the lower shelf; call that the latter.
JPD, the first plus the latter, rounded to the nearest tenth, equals 28.5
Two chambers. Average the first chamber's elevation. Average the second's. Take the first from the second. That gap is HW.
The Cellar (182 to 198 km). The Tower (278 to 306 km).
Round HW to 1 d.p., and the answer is 3.5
